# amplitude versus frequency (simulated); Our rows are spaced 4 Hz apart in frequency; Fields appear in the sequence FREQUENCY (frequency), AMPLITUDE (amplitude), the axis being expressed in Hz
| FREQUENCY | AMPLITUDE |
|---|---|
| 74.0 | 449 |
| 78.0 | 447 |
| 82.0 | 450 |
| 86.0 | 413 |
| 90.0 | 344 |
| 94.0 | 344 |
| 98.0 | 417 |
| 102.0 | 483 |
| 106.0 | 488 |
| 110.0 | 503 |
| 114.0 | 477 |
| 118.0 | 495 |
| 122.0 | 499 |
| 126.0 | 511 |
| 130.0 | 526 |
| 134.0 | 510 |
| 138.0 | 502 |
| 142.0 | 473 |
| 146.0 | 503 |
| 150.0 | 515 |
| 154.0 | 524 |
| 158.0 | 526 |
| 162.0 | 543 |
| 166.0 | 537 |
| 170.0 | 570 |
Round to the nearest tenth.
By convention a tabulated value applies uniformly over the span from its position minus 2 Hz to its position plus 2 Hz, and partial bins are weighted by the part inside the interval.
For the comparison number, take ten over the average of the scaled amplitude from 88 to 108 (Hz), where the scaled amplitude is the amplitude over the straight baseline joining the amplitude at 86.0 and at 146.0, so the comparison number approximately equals 10.4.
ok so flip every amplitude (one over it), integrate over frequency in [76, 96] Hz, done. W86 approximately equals 0.0508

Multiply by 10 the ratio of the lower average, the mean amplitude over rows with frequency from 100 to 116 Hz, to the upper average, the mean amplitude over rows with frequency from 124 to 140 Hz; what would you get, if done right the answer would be 9.52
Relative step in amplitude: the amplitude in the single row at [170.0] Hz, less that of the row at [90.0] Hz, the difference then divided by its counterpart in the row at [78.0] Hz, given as 0.51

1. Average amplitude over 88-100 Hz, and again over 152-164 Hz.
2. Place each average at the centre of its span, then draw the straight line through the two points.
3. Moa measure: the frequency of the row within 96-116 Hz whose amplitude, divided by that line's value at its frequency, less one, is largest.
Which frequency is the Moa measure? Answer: 102.0 Hz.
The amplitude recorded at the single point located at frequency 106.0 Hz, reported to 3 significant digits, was 488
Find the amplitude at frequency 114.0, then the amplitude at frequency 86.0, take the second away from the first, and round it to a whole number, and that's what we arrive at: 64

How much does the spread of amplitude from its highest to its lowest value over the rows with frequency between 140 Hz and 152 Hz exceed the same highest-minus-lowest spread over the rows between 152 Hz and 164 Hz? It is 23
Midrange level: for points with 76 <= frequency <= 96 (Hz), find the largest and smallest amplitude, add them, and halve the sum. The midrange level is 397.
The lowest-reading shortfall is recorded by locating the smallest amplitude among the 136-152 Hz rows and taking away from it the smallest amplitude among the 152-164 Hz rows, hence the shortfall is -51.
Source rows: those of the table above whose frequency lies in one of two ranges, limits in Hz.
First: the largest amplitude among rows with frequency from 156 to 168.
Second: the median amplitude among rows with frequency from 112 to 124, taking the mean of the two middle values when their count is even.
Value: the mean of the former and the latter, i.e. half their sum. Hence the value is 519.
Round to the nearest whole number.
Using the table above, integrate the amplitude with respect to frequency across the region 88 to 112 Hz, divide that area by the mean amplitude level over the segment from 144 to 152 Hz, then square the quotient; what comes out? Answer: 411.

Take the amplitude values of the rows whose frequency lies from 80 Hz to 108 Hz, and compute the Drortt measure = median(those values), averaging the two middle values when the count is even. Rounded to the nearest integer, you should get 417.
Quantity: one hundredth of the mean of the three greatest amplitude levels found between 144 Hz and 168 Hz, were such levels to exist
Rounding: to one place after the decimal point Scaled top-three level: 5.4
